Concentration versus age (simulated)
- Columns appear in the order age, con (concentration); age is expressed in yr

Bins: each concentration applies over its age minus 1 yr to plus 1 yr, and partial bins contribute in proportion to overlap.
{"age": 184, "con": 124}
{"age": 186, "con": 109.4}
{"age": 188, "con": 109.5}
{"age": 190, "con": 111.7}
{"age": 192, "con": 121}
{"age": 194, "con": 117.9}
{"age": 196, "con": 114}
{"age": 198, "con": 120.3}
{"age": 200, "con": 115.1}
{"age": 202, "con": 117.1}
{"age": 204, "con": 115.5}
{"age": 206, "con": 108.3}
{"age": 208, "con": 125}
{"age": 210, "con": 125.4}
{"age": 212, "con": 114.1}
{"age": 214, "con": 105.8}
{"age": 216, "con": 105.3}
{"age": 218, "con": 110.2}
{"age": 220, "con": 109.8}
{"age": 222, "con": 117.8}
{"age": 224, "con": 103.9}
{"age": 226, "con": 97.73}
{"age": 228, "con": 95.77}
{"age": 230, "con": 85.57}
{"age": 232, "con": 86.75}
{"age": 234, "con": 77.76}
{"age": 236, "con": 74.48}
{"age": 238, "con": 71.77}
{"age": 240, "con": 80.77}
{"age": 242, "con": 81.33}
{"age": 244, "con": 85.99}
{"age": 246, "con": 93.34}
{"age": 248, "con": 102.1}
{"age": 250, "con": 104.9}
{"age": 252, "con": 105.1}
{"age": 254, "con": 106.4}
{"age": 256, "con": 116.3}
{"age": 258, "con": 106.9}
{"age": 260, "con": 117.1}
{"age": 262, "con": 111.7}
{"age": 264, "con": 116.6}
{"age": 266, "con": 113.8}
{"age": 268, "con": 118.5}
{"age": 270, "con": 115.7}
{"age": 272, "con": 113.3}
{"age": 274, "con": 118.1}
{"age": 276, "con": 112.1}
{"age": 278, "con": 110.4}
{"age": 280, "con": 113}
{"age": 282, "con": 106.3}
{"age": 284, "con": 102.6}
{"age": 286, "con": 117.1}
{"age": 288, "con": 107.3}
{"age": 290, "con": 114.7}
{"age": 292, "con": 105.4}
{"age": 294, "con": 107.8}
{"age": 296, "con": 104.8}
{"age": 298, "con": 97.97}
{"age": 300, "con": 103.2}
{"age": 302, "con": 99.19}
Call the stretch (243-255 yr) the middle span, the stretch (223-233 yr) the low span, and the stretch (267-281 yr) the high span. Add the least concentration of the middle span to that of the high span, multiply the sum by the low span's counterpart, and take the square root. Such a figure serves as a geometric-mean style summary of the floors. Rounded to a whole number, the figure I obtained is 130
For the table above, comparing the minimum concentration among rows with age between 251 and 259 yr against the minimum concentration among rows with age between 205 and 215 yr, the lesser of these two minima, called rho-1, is 105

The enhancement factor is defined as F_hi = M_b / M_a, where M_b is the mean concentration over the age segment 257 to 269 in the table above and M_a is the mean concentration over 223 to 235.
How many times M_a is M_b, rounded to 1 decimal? 1.3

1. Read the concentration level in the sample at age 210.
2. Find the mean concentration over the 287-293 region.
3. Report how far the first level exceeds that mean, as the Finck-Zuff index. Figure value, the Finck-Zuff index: 16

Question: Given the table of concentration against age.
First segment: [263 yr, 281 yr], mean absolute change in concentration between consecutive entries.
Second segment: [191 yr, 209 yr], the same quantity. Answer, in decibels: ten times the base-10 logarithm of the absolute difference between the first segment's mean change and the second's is 4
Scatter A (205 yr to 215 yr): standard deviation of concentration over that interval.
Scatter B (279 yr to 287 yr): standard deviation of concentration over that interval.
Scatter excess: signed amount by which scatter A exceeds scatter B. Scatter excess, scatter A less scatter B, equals 3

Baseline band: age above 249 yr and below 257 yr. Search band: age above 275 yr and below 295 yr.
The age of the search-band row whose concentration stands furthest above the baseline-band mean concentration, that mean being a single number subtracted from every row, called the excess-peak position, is 286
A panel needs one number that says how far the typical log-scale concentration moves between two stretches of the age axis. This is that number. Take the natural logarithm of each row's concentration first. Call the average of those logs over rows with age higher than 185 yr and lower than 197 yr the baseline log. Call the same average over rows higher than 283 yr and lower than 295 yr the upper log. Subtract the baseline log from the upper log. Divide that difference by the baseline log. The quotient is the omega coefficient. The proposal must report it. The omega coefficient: -0.01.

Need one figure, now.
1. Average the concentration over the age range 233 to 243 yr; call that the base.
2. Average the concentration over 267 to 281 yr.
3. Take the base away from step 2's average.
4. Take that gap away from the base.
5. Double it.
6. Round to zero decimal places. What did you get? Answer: 80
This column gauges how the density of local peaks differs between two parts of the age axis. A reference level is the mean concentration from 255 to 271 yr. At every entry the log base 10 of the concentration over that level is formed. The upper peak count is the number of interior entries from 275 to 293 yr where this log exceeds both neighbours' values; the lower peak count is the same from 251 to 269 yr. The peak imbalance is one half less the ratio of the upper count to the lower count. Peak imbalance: -0.5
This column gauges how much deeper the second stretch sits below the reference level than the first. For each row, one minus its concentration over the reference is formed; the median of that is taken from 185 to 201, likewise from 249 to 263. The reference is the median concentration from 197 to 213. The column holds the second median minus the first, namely 0.1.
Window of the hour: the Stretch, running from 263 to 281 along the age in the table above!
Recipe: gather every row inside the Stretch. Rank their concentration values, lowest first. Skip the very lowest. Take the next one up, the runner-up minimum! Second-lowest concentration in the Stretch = 112.1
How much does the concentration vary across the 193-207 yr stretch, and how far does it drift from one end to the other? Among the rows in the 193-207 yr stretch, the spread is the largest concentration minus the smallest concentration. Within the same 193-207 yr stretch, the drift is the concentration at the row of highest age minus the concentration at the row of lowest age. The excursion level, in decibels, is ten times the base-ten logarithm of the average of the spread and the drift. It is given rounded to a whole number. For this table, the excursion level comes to 1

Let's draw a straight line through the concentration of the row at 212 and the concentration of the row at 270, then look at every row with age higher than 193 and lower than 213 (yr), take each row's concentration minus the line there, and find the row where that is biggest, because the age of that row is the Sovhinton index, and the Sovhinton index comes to 210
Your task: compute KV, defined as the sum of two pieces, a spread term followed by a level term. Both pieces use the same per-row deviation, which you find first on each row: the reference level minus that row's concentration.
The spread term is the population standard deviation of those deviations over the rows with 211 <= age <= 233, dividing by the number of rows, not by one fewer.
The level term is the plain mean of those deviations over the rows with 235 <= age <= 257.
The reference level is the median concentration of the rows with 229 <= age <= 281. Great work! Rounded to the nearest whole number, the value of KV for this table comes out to 24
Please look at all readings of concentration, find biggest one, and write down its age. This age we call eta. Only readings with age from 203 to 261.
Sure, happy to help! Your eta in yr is 210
